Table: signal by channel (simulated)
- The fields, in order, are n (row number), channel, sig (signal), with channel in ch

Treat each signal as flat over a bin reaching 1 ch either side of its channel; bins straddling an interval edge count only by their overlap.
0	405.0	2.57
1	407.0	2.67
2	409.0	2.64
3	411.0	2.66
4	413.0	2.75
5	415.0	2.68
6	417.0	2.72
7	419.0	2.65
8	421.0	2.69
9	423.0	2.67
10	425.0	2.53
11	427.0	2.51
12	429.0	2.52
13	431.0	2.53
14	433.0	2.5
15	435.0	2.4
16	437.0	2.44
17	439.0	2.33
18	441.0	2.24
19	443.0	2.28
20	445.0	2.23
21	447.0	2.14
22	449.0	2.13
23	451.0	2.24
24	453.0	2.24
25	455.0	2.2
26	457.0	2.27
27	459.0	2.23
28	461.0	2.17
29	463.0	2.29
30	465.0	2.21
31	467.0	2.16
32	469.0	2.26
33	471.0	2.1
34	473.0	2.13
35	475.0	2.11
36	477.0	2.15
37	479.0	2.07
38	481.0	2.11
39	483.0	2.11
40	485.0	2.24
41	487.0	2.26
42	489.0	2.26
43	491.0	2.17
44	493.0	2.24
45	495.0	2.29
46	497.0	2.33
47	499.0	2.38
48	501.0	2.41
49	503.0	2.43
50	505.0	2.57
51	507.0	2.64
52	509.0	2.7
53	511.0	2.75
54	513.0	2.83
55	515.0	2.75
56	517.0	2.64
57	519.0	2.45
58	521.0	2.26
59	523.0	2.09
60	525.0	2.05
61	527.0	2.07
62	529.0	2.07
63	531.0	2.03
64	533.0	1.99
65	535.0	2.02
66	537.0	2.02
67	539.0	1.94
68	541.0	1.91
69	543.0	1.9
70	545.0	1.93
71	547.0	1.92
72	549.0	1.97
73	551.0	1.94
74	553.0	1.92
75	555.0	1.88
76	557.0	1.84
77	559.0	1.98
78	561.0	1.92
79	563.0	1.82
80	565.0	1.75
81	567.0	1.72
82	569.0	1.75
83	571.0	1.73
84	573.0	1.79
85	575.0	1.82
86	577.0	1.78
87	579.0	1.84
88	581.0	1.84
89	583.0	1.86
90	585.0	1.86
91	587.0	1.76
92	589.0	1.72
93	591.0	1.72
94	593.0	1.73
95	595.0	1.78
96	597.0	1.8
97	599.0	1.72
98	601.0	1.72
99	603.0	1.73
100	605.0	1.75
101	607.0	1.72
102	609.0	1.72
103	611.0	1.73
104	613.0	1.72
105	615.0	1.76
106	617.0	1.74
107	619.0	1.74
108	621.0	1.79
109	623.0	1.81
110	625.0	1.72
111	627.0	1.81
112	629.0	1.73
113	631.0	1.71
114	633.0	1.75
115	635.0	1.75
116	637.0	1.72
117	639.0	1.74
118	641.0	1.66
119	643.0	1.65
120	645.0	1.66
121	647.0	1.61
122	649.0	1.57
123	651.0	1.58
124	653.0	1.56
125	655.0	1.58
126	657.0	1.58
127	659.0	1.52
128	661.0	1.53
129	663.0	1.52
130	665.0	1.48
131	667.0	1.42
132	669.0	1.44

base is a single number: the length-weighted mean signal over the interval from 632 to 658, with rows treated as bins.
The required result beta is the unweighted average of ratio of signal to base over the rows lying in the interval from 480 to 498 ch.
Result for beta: 1.35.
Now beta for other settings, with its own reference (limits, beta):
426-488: 1.37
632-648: 1.03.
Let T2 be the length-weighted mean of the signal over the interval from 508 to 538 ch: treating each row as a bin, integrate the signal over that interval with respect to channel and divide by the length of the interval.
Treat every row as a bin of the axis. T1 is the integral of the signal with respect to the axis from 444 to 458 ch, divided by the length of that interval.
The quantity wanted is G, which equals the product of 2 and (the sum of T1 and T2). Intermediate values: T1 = 2.2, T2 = 2.31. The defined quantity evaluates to 9.0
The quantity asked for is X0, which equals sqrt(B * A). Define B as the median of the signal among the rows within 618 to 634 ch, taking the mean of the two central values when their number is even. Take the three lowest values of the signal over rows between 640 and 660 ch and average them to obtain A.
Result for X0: 1.6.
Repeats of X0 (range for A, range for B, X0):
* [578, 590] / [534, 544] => 1.9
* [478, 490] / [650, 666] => 1.8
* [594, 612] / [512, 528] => 2.0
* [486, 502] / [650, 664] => 1.9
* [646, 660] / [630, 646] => 1.6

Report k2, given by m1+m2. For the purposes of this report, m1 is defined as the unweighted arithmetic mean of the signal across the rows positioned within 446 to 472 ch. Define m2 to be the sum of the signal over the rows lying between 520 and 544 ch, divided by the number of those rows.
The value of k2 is 4.23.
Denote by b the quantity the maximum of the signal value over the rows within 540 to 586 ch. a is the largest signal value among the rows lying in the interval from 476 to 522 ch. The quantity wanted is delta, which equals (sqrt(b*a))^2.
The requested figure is 5.60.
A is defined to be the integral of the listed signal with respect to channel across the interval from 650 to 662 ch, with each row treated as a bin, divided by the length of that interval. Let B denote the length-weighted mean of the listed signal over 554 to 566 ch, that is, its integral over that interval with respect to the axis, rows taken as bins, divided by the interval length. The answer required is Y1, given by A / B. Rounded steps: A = 1.56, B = 1.9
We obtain 0.84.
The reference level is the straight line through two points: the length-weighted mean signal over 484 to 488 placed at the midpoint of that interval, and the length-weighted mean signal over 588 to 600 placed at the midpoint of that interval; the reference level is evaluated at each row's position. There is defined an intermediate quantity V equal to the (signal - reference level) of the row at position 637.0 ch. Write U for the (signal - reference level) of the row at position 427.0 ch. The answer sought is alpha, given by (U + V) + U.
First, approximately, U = -0.02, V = 0.18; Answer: 0.14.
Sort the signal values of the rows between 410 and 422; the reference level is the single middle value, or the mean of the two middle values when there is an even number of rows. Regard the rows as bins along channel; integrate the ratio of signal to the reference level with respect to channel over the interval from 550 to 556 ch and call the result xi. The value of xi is 4.3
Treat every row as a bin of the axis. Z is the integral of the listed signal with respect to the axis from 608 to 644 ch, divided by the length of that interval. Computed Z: 1.7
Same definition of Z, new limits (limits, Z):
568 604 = 1.8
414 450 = 2.5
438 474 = 2.2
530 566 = 1.9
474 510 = 2.3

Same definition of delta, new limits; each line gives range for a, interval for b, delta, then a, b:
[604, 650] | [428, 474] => 4.58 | 1.81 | 2.53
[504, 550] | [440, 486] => 6.48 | 2.83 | 2.29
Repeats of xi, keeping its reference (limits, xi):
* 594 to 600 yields 3.9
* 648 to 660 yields 7.0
